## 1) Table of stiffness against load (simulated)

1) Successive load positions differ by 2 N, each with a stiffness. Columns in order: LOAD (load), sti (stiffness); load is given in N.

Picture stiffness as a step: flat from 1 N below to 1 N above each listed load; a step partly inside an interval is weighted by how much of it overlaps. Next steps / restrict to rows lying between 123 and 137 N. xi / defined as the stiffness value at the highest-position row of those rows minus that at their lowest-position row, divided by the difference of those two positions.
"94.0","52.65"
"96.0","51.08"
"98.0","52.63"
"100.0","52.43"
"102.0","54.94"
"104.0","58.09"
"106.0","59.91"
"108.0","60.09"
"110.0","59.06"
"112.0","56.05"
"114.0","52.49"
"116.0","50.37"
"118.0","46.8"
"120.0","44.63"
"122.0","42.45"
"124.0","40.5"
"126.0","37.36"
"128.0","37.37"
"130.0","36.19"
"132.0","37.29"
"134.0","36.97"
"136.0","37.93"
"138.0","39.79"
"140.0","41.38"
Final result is -0.2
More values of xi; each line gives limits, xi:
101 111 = 0.5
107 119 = -1.3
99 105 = 1.4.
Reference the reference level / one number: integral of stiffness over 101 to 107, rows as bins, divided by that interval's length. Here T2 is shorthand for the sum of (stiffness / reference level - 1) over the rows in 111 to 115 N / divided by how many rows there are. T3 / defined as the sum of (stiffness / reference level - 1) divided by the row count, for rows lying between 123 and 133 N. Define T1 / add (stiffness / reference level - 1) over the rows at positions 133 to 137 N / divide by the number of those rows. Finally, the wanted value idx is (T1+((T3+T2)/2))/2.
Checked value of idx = -0.28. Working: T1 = -0.35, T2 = -0.06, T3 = -0.35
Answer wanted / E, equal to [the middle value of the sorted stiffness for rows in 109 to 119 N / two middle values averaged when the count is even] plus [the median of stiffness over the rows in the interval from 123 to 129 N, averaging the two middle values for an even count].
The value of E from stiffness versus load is 90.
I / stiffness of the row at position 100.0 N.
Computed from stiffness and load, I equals 52.43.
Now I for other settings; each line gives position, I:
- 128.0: 37.37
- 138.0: 39.79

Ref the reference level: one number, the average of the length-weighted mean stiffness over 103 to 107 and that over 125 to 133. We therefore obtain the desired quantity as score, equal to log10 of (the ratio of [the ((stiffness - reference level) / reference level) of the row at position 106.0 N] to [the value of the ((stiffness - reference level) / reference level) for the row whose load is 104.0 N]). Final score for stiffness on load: 0.07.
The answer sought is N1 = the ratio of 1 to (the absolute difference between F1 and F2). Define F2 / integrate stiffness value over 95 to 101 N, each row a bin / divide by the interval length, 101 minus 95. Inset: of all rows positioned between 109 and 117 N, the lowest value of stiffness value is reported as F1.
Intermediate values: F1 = 50.37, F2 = 52.0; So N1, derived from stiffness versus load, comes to 0.60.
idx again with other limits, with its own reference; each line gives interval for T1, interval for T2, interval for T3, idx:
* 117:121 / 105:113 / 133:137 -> -0.19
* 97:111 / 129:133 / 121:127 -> -0.17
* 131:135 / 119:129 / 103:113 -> -0.25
